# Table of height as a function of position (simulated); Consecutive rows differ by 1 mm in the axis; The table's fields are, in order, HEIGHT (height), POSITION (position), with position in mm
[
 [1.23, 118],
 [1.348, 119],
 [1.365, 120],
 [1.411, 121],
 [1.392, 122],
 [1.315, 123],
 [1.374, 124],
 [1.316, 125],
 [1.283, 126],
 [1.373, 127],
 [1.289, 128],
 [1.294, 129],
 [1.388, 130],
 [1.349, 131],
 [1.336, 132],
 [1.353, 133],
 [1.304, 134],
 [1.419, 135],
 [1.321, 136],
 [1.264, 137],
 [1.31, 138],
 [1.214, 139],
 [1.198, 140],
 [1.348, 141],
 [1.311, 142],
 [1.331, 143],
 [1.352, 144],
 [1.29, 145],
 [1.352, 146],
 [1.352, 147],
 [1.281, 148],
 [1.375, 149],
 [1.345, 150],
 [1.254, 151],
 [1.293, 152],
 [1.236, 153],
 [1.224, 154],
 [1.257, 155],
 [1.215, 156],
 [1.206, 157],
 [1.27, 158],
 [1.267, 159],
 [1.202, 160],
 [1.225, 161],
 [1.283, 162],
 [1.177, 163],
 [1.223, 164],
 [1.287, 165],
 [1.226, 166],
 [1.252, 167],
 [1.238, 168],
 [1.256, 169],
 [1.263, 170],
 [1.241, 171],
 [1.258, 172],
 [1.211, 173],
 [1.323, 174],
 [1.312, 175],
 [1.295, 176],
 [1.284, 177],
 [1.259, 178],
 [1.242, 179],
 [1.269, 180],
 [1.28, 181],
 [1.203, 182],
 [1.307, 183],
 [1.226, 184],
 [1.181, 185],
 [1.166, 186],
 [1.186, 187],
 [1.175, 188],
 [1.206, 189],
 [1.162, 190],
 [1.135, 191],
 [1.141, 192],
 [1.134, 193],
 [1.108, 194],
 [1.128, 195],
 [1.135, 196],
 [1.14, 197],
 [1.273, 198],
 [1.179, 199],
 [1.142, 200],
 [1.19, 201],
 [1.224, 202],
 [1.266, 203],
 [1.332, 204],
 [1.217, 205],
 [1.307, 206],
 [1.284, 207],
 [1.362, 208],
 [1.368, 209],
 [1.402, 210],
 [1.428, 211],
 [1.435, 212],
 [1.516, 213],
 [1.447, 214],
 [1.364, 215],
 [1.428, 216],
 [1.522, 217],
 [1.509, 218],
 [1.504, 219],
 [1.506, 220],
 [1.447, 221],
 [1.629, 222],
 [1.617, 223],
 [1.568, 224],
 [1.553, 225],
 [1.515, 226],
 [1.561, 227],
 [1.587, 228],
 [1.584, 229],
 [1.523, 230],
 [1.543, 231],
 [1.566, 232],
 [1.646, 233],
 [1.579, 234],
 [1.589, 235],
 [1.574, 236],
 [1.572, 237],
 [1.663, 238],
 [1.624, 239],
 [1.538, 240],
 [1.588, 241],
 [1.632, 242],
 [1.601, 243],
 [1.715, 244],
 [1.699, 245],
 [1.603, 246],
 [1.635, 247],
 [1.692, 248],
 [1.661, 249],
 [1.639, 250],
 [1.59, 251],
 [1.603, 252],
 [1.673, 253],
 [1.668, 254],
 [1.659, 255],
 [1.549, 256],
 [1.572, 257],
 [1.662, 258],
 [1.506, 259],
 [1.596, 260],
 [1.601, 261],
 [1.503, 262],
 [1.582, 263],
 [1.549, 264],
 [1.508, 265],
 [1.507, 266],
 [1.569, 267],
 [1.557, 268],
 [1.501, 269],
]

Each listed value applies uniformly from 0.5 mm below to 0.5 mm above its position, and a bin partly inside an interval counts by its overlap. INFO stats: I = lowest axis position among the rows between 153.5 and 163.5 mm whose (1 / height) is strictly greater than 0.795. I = 154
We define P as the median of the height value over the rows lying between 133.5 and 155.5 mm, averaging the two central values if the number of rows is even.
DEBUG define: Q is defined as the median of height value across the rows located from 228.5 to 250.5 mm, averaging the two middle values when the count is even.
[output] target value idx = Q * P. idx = 2.09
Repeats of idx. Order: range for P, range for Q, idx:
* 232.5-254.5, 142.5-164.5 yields 2.07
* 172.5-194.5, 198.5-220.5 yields 1.65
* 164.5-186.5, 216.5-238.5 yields 1.97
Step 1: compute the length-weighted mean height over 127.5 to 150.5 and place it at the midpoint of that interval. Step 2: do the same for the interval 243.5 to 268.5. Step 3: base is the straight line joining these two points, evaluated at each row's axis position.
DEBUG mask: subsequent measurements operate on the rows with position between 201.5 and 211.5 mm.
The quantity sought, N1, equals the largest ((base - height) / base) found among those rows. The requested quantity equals 0.178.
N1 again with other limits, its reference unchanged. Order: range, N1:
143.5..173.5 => 0.146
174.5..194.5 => 0.238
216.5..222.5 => 0.048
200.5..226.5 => 0.191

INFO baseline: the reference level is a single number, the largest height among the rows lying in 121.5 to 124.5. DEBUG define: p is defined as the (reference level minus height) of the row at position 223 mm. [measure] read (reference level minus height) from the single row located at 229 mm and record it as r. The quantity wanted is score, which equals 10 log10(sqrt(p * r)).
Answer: -6.8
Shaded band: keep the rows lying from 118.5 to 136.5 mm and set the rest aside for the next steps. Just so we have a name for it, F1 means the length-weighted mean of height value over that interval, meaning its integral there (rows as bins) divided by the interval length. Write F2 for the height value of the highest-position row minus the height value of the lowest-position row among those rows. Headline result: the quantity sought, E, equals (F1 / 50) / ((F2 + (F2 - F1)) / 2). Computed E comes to -0.038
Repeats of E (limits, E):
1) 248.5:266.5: -0.034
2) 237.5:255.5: -0.040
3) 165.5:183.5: -0.046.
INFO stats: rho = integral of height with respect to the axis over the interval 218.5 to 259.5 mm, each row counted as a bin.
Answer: 65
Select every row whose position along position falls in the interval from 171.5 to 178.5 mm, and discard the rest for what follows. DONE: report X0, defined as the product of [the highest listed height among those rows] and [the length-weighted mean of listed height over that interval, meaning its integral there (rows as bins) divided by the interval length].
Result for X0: 1.7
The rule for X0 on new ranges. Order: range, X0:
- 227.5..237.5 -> 2.6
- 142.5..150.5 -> 1.8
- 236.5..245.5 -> 2.8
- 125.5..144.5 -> 1.9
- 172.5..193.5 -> 1.6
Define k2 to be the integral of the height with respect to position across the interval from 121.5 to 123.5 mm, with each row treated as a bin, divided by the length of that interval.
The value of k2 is 1.35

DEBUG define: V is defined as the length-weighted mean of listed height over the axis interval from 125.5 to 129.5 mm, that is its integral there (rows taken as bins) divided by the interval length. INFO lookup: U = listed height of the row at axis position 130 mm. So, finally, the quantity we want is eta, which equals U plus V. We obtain 2.70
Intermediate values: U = 1.388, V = 1.31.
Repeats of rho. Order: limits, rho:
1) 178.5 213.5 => 43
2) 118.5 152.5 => 45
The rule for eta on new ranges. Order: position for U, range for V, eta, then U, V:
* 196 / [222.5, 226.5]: 2.70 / 1.135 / 1.56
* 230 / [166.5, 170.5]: 2.78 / 1.523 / 1.25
